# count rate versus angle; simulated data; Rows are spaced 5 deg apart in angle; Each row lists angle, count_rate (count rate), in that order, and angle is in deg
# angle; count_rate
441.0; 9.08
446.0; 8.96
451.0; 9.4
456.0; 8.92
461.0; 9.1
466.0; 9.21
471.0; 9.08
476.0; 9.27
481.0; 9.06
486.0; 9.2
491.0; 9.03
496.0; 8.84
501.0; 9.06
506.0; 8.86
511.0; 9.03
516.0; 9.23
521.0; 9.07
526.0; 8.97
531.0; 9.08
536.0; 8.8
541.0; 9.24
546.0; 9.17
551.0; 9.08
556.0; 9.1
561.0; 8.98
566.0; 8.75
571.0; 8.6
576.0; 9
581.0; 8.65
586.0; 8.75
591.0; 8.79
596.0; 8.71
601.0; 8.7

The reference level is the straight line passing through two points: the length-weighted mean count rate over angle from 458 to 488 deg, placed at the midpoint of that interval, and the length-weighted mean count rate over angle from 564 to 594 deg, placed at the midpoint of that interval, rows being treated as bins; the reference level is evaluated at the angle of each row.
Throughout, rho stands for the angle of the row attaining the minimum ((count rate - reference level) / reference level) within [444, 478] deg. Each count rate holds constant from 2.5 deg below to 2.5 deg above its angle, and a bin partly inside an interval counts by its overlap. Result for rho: 456.0 deg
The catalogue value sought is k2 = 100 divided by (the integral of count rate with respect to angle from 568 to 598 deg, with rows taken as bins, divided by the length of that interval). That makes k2 11.43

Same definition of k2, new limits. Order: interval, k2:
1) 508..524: 10.99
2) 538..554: 10.93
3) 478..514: 11.09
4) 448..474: 10.94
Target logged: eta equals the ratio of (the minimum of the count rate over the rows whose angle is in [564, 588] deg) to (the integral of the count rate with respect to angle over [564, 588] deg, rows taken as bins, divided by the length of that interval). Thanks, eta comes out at 0.983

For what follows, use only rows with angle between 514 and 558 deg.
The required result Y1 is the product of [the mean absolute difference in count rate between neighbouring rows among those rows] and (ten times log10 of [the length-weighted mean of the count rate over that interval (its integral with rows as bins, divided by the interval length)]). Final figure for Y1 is 1.52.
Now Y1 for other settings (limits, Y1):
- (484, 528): 1.68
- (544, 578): 1.60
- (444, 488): 2.26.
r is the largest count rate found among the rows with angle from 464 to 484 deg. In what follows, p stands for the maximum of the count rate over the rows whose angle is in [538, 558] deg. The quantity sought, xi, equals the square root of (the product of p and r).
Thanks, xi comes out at 9.255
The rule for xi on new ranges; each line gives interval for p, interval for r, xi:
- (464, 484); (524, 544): 9.255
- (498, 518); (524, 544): 9.235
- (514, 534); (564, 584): 9.114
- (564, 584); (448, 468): 9.198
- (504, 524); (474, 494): 9.250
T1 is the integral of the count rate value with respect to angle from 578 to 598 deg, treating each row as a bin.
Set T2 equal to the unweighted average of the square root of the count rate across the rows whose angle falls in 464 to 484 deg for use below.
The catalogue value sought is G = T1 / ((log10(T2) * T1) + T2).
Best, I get 2.01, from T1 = 175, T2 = 3.03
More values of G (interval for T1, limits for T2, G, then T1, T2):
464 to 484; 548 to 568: 2.03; 183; 3.00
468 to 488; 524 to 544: 2.02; 183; 3.00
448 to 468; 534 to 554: 2.02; 183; 3.01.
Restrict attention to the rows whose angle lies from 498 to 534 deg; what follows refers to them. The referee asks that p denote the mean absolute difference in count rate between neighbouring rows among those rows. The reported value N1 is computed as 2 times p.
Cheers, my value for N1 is 0.313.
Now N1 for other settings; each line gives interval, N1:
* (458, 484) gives 0.320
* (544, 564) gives 0.153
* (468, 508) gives 0.377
